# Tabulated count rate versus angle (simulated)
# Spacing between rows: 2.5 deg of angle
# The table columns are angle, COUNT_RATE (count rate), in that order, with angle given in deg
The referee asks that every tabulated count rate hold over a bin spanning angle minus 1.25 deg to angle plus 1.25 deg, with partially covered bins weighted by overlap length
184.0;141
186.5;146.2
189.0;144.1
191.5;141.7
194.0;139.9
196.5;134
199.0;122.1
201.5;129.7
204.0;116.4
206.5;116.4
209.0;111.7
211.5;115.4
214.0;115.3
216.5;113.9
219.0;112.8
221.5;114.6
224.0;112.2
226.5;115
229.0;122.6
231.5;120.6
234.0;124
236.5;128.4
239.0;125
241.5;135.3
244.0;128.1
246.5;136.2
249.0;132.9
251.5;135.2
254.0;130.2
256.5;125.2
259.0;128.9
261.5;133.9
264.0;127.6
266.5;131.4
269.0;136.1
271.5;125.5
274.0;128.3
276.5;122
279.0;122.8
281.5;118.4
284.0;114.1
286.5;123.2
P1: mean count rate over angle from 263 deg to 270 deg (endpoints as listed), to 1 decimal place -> 131.7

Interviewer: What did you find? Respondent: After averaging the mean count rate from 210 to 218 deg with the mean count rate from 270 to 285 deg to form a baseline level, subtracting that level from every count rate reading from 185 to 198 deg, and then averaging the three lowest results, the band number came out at 20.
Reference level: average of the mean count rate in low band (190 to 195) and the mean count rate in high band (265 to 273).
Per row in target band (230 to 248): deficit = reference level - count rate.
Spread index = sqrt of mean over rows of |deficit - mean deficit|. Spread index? 2.1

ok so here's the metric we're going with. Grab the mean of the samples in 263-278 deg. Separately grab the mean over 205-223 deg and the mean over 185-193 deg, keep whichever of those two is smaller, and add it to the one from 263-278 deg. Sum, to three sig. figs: 243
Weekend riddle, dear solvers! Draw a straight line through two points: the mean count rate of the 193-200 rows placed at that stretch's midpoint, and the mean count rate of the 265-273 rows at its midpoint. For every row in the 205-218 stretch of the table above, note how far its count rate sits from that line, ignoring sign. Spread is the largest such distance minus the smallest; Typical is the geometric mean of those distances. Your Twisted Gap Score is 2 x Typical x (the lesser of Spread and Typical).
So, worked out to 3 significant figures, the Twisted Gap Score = 160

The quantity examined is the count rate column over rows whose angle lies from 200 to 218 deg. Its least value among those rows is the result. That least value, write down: 111.7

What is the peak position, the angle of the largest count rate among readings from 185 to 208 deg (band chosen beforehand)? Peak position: 186.5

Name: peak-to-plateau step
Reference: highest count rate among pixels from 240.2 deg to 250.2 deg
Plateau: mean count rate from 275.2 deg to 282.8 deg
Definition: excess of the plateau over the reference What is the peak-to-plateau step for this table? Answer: -15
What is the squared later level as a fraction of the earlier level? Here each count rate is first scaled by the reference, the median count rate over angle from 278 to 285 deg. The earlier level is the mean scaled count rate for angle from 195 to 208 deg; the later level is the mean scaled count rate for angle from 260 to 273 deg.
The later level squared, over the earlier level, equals 1.17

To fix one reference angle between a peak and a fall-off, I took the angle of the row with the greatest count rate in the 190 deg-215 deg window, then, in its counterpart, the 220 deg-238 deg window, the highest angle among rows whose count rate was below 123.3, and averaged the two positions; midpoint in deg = 211.5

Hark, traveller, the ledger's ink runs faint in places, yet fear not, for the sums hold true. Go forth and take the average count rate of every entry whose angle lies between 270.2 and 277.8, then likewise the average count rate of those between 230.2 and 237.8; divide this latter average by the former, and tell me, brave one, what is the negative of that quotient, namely -0.99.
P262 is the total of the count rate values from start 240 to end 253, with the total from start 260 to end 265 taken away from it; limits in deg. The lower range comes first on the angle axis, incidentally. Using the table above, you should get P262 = 406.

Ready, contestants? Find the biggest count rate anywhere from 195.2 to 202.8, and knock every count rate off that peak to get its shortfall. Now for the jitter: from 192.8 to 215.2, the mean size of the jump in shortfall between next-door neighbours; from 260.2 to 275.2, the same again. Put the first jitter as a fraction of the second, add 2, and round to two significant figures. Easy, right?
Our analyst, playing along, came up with 3.0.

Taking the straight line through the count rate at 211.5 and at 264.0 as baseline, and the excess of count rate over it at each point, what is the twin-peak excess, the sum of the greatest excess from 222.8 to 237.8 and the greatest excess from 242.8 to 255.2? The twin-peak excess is 20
